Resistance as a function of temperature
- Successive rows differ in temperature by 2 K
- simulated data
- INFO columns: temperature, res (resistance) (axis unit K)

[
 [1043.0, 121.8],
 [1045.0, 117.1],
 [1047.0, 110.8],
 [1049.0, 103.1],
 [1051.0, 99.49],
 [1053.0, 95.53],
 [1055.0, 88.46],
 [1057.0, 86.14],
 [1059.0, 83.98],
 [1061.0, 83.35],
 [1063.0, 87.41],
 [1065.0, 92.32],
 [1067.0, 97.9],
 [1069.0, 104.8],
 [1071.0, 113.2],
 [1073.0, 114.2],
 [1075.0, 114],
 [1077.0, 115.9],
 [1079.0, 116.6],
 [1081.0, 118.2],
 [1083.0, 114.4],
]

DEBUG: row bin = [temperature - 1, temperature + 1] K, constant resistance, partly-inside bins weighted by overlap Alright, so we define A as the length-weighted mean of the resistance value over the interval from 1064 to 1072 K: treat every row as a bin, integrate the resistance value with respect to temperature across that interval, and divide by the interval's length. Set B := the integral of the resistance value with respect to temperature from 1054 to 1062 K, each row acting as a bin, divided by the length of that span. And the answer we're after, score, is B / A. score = 0.84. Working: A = 102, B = 85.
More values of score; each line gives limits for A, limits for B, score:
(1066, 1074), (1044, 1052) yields 1.00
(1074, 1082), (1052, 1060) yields 0.76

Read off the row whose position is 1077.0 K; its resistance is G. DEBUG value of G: 115.9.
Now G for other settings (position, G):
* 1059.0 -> 83.98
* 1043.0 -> 121.8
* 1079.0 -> 116.6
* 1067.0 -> 97.9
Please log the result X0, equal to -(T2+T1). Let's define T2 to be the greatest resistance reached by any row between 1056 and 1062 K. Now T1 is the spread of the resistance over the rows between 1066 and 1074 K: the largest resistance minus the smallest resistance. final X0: -102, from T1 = 16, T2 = 86.14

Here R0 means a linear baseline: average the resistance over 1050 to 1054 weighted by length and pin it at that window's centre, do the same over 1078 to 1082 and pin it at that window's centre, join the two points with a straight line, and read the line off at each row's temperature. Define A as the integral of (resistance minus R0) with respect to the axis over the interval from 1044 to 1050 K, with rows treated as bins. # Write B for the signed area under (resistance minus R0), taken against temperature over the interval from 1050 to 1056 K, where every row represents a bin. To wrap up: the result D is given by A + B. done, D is 76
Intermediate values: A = 98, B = -22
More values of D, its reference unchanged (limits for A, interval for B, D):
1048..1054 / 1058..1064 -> -98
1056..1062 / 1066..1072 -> -134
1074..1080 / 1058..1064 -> -113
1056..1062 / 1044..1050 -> -10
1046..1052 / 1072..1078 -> 60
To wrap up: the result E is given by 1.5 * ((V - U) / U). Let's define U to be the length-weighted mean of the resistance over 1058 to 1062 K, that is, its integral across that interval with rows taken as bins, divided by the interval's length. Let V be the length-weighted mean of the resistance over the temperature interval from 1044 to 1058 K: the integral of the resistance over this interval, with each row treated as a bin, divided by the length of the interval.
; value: 0.3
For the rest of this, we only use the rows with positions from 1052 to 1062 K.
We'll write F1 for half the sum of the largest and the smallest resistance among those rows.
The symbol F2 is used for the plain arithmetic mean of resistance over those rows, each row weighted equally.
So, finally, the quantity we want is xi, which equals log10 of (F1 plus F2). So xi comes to 2.25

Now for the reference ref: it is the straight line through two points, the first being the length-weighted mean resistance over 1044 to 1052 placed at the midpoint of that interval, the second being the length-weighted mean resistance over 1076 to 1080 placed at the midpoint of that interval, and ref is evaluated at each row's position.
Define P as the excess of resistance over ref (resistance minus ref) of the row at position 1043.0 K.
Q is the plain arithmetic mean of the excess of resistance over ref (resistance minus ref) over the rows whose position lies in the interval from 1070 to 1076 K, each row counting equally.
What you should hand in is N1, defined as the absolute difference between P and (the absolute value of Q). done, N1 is 15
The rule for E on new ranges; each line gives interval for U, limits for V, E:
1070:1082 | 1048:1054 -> -0.2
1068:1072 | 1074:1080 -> 0.1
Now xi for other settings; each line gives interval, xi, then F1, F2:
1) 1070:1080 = 2.36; 115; 115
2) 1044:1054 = 2.33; 106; 105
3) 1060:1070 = 2.27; 94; 93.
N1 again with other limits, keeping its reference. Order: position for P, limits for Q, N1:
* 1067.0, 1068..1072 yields 20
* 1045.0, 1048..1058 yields 4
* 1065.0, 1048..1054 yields 29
